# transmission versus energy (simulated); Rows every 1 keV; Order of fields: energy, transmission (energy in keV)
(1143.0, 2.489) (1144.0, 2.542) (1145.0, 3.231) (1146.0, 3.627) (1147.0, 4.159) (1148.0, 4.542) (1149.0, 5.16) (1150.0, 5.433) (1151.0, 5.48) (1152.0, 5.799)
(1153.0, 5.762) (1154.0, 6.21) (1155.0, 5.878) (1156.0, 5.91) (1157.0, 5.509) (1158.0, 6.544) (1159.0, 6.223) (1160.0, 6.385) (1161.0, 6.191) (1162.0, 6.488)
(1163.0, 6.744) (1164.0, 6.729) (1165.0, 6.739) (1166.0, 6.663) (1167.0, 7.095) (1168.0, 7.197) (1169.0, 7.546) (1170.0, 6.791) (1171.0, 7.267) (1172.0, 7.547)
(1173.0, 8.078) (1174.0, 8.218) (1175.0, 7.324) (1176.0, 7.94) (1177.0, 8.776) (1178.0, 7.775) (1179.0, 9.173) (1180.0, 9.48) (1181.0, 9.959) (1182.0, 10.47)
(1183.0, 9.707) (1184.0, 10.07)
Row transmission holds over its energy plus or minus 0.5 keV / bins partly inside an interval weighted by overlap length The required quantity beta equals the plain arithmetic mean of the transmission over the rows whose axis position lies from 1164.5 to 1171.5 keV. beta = 7.0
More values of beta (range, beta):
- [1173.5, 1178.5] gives 8.0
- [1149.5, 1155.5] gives 5.8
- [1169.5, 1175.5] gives 7.5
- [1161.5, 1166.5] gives 6.7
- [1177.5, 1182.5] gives 9.4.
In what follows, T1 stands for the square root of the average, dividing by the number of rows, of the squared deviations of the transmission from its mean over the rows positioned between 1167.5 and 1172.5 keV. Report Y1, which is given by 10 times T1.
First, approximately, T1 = 0.28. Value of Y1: 2.8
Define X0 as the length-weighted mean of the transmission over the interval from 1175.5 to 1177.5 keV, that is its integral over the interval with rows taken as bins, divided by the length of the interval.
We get 8.4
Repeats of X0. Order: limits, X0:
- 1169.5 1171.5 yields 7.0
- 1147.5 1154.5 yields 5.5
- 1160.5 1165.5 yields 6.6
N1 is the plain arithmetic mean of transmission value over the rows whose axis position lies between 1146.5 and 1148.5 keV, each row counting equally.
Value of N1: 4.4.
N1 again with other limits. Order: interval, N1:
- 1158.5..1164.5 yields 6.5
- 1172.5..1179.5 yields 8.2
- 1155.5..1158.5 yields 6.0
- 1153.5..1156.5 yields 6.0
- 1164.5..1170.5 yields 7.0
